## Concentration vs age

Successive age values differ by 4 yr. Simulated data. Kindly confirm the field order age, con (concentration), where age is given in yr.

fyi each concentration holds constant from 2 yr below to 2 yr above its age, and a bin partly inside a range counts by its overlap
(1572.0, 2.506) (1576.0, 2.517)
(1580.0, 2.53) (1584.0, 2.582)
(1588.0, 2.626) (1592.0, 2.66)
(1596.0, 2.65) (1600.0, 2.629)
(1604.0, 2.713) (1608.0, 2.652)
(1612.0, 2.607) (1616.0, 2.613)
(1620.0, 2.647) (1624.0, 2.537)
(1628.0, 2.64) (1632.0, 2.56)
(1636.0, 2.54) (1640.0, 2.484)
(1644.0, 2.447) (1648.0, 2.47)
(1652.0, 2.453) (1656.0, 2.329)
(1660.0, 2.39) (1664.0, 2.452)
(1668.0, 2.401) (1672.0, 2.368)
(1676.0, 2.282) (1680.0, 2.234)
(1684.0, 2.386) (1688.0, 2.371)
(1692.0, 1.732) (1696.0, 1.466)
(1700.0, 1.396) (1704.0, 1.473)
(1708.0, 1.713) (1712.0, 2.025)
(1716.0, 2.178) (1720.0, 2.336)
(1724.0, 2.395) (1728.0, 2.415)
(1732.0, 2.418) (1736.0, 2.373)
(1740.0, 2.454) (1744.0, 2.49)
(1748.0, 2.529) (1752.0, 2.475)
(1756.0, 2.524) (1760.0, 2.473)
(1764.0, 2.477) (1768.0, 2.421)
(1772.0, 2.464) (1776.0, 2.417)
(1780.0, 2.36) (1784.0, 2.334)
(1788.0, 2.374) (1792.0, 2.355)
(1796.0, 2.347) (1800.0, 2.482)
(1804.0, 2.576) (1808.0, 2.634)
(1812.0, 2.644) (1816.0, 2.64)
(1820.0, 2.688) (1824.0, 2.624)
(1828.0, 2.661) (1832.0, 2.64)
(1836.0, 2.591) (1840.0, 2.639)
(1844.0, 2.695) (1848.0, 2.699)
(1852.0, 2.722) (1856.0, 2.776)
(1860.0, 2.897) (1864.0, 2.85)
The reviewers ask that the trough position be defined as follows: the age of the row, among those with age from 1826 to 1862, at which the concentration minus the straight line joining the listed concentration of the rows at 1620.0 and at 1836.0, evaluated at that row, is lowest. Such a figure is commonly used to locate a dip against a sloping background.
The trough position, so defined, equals 1836.0 yr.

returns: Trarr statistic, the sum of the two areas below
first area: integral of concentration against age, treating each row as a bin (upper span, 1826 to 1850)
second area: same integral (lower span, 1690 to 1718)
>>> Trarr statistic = 112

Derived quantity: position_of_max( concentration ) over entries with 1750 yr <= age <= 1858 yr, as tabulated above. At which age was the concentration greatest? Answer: 1856.0 yr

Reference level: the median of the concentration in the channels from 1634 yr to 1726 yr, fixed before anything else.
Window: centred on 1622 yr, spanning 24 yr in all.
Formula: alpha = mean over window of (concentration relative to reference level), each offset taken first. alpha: 0.23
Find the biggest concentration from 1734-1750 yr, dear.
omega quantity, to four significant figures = 2.529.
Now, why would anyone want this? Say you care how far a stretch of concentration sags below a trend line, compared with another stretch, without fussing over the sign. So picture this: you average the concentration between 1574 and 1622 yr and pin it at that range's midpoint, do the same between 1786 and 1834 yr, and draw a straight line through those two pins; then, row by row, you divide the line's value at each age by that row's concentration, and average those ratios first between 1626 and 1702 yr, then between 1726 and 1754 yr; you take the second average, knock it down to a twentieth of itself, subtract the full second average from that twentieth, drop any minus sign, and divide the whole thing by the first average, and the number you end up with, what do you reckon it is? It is 0.85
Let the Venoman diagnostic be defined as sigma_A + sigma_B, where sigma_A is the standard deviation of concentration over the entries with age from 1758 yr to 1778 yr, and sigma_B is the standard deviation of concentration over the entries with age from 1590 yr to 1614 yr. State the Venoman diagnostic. 0.06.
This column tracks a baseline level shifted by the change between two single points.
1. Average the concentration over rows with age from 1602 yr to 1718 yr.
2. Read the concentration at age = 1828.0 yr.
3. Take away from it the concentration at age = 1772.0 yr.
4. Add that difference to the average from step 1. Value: 2.49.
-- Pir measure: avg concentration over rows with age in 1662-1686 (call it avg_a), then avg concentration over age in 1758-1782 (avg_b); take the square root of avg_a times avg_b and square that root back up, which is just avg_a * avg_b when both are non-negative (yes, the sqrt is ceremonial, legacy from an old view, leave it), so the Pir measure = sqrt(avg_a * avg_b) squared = 5.7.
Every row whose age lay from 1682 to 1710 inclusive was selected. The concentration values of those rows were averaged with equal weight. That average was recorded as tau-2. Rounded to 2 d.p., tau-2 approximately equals 1.79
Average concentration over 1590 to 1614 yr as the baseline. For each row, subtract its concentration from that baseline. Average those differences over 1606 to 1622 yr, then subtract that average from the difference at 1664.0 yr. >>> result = 0.18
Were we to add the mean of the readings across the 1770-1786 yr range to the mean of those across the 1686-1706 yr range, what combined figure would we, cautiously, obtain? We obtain 4.08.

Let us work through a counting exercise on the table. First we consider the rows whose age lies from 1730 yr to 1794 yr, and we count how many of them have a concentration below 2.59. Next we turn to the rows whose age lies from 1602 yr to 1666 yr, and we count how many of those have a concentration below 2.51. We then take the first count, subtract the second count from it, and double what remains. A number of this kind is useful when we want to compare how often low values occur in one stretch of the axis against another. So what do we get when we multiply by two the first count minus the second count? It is 18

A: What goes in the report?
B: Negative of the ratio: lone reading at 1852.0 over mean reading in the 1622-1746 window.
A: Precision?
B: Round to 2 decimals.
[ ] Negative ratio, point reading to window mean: -1.20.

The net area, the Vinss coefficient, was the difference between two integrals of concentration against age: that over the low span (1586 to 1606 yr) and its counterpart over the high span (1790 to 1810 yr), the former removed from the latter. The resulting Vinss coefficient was -4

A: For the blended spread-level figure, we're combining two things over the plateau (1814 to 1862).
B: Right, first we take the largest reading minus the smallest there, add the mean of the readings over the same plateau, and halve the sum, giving 1.50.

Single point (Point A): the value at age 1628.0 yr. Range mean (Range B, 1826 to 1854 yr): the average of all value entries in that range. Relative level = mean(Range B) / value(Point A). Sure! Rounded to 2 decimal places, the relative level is 1.01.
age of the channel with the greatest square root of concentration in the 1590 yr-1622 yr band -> 1604.0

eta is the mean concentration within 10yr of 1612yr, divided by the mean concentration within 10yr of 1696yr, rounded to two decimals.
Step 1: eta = 1.57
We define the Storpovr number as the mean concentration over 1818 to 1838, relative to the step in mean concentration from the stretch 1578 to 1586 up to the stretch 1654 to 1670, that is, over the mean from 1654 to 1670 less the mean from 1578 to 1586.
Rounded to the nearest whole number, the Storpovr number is -16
